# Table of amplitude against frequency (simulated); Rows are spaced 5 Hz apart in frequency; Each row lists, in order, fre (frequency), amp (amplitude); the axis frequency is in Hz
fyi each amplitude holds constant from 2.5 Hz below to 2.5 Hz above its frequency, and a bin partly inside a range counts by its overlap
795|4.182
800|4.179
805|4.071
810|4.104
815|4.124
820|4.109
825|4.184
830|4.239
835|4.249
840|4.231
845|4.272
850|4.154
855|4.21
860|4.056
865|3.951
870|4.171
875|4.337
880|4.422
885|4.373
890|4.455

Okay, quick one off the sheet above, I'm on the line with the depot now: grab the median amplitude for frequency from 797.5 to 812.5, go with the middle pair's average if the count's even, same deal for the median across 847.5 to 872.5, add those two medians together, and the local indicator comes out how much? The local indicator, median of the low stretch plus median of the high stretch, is 8.26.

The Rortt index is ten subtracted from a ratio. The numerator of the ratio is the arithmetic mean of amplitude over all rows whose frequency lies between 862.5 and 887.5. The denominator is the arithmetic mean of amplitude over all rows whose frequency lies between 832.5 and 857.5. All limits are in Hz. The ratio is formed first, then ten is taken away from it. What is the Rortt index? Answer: -8.99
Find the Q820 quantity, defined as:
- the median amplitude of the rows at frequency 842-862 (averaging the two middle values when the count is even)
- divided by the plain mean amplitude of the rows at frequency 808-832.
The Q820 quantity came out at 1.01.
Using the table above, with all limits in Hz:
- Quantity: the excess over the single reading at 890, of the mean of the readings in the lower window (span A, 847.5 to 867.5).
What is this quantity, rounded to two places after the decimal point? -0.36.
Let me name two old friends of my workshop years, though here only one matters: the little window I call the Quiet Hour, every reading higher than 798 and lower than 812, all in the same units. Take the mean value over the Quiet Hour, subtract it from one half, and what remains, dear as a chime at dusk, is -3.62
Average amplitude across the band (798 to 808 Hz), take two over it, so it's 0.485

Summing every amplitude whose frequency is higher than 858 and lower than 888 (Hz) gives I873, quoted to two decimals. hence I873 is 25.31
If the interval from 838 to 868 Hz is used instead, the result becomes 24.87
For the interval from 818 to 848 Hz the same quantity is 25.28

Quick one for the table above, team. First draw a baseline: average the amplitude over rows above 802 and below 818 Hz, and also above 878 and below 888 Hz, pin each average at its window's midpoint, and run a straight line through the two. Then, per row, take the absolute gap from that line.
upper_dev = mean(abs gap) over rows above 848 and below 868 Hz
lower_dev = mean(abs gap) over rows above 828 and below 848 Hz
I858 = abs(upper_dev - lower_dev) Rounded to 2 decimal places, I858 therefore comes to 0.17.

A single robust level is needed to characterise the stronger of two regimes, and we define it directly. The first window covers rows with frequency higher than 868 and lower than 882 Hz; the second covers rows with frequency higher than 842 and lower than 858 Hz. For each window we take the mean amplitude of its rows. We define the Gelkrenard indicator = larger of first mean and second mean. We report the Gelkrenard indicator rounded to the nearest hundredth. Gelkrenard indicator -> 4.31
